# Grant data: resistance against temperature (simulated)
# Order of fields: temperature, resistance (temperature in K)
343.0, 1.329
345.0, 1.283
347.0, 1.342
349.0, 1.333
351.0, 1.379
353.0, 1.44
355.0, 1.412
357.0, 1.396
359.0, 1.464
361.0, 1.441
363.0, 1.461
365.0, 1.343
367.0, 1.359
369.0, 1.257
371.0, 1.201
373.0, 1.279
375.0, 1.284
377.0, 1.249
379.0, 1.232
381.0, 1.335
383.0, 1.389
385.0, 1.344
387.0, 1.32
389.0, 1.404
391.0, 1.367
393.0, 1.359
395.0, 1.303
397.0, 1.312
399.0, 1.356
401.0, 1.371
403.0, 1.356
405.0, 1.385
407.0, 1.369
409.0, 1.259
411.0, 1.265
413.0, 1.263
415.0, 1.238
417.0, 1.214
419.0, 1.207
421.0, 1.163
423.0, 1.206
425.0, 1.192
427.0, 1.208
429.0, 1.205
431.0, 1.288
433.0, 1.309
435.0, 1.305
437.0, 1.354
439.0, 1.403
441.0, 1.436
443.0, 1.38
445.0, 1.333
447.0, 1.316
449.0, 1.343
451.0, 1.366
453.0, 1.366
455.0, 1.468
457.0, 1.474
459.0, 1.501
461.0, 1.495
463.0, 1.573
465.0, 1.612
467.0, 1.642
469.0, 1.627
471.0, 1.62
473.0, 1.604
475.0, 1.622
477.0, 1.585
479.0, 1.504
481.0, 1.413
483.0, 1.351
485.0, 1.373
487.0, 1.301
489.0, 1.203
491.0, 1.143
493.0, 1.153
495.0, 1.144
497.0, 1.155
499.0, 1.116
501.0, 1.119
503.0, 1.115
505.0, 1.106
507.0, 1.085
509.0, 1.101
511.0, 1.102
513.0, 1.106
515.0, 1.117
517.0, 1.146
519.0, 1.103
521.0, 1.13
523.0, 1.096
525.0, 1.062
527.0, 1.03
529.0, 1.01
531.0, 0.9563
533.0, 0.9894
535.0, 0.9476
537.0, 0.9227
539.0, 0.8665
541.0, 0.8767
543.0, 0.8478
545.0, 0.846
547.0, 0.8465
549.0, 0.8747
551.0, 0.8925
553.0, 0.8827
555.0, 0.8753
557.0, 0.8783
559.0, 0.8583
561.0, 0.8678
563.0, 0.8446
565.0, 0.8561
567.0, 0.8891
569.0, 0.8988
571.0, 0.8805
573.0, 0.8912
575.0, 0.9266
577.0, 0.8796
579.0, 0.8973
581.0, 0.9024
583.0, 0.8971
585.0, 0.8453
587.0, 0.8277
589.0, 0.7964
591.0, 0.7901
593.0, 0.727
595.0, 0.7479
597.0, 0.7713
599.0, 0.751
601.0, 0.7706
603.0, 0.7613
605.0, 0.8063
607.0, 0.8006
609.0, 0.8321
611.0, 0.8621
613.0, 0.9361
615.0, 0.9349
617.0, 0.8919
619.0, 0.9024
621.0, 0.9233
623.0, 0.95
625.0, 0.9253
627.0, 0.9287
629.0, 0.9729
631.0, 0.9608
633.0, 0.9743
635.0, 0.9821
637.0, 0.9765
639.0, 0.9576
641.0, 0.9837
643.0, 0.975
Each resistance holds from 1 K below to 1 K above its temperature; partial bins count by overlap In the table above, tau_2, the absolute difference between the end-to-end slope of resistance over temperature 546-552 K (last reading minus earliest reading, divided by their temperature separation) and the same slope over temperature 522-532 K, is 0.029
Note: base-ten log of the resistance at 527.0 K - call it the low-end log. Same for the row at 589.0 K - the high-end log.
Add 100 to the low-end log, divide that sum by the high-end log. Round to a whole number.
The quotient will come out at -1012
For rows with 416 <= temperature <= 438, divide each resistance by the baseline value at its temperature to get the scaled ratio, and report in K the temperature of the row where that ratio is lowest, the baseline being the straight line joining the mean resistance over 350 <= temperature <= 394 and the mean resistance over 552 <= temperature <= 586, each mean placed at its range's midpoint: 421.0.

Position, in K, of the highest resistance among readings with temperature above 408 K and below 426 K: 411.0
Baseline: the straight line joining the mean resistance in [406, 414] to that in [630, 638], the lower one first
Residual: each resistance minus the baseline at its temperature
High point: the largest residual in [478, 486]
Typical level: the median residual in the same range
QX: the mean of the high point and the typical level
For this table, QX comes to 0.26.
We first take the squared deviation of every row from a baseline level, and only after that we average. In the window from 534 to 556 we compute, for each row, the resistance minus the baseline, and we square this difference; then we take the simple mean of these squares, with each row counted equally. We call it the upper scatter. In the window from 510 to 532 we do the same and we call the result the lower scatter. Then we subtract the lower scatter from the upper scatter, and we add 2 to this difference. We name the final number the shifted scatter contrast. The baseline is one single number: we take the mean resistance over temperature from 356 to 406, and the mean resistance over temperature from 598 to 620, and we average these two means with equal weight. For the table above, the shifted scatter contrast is 2.04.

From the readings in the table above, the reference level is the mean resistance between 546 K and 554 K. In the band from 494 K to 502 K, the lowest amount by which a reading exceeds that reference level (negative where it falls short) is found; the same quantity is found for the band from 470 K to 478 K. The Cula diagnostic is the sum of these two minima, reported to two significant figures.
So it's 0.95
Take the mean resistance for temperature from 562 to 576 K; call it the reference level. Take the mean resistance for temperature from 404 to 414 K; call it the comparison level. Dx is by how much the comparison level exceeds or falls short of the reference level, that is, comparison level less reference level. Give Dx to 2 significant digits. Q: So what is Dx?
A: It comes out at 0.42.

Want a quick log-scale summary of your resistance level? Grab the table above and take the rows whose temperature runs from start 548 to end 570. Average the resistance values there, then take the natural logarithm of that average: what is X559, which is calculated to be -0.13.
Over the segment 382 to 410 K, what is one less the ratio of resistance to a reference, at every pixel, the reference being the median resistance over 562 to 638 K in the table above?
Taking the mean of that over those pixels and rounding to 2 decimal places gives -0.52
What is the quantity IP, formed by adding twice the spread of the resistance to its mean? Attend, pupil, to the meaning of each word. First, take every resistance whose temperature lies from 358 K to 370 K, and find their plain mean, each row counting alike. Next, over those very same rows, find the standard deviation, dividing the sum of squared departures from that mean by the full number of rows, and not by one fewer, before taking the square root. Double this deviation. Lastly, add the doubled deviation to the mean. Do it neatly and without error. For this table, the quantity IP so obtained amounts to 1.54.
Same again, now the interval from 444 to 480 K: 1.73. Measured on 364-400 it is 1.43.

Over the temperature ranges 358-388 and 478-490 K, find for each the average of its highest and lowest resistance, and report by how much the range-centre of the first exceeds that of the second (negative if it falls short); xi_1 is 0.0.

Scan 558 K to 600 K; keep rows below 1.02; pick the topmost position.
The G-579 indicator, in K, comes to 599.0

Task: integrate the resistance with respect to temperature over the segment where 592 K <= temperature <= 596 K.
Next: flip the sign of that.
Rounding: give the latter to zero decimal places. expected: -3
